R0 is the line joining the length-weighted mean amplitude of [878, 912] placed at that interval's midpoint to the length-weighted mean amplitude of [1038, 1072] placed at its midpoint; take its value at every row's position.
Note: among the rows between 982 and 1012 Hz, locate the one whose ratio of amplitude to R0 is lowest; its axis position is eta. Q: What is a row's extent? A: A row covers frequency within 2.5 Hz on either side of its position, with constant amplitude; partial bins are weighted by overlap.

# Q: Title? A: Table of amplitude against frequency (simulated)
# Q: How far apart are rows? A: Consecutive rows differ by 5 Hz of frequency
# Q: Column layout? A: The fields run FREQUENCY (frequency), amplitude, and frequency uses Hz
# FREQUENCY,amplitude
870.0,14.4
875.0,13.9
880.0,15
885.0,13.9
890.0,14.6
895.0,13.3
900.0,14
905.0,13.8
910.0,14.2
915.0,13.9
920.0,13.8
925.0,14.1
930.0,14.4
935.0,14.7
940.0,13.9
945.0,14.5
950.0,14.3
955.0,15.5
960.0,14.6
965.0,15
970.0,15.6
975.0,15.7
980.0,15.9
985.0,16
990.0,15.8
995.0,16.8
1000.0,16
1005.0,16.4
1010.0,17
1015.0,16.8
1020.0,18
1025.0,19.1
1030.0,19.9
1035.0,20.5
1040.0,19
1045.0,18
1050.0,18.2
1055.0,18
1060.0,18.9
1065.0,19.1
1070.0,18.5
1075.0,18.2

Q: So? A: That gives 1000.0 Hz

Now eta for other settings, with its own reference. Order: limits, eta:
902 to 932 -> 920.0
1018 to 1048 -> 1045.0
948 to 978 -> 950.0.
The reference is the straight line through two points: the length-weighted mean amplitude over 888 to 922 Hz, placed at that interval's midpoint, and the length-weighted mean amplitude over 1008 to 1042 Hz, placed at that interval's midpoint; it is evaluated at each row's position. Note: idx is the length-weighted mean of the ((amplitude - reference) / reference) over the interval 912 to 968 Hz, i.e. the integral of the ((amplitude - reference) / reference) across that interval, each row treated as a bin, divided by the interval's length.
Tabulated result -0.06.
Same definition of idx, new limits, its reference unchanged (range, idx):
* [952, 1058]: -0.05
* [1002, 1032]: -0.03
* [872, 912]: 0.05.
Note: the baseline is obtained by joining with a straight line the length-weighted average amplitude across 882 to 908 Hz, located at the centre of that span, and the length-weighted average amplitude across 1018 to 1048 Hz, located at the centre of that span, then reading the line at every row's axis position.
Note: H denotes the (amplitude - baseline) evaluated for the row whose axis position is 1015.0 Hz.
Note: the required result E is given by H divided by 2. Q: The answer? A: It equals -0.8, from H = -1.6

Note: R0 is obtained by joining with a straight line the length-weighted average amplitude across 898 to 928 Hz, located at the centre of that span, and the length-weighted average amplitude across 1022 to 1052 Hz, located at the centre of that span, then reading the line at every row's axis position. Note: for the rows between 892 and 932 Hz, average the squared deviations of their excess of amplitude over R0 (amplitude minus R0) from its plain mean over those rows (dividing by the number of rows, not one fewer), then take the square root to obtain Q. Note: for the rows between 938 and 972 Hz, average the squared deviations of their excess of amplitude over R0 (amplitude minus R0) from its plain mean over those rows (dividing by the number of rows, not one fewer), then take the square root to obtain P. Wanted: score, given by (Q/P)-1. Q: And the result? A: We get -0.1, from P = 0.36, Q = 0.3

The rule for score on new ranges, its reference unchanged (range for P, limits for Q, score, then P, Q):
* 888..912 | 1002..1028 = 0.3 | 0.54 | 0.7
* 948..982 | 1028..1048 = 2.3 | 0.34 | 1.1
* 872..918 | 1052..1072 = -0.5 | 0.80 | 0.4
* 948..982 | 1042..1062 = -0.3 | 0.34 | 0.2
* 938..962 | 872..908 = 0.9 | 0.41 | 0.8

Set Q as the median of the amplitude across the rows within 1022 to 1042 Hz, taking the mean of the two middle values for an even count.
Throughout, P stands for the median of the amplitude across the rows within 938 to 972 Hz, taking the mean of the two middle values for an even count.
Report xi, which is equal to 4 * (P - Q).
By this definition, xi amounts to -20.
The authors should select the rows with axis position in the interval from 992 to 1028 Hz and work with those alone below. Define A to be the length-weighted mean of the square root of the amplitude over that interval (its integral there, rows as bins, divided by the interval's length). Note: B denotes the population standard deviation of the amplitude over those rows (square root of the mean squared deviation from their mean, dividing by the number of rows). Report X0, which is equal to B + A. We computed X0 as 5.12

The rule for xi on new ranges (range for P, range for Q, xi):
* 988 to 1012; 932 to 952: 8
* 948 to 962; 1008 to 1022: -10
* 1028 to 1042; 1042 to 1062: 7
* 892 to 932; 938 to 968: -2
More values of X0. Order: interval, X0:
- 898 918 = 3.89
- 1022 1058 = 5.25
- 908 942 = 4.06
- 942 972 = 4.35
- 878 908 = 4.31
